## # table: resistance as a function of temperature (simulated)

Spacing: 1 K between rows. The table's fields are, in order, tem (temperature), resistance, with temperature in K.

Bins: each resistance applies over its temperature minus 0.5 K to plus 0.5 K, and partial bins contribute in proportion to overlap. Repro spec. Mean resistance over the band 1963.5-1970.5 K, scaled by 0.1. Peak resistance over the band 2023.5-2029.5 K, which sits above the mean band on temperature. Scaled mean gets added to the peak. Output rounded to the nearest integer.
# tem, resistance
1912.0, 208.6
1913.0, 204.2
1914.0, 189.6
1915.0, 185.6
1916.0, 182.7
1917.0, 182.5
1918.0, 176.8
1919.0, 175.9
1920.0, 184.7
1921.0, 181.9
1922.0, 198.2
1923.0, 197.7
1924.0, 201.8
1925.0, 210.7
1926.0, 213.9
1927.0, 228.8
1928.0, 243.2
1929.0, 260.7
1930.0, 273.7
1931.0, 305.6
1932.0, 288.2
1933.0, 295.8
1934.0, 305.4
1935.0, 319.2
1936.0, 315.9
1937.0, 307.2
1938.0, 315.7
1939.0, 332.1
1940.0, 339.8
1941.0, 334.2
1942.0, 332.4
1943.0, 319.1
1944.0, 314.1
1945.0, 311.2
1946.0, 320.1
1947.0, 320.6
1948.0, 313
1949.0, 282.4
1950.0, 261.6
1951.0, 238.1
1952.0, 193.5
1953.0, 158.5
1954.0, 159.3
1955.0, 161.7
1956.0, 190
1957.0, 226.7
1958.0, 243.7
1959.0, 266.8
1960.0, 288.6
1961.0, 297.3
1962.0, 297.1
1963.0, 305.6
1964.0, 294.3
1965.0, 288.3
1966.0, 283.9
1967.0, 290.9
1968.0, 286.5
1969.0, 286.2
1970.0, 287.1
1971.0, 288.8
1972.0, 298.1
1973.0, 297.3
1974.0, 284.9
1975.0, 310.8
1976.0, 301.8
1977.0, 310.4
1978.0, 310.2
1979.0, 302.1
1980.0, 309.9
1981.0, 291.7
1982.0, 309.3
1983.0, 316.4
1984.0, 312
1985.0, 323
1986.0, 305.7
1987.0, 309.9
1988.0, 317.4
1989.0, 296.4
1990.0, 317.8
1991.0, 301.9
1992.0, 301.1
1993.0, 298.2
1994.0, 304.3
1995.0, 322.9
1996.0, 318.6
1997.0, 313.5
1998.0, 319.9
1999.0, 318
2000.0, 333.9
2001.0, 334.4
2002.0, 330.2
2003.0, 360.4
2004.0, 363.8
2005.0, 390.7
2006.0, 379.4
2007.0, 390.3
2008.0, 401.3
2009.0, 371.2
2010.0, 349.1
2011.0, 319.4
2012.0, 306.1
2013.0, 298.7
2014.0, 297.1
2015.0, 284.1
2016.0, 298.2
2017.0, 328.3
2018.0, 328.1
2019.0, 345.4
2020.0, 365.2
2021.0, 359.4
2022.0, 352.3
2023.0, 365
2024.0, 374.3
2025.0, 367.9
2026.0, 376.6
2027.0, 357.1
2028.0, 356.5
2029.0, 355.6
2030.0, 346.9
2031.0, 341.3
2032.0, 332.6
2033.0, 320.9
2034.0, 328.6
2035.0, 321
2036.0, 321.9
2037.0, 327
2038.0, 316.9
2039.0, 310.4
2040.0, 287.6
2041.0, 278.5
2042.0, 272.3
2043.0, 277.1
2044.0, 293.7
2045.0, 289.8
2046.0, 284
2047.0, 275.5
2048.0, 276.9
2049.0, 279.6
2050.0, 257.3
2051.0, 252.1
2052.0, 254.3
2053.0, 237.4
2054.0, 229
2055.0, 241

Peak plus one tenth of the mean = 405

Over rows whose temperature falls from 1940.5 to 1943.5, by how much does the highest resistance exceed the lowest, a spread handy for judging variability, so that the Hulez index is 15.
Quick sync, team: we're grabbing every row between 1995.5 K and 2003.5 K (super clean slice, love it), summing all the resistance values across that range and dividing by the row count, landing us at 329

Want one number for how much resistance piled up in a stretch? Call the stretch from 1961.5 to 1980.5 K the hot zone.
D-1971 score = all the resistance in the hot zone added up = 5634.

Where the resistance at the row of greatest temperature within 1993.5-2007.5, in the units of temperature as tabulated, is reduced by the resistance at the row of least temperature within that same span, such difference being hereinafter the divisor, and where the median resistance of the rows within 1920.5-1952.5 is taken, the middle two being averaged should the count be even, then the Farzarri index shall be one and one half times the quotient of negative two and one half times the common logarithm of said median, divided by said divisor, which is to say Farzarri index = -0.11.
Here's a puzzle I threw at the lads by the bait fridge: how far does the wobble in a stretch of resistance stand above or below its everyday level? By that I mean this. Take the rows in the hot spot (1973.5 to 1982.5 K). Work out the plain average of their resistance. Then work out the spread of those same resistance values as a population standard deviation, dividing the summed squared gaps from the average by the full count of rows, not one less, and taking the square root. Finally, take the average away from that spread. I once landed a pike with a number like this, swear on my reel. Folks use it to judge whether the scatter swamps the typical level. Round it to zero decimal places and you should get -295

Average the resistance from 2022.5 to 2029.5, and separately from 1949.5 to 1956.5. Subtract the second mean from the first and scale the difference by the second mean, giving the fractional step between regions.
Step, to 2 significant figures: 0.87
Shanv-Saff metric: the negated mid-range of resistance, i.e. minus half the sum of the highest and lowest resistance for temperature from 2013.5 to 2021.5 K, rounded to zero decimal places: -325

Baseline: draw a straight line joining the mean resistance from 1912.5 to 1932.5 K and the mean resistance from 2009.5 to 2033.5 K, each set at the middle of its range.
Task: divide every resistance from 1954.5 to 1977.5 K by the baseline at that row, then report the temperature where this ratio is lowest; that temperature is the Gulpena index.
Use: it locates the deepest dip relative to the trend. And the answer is 1955.0 K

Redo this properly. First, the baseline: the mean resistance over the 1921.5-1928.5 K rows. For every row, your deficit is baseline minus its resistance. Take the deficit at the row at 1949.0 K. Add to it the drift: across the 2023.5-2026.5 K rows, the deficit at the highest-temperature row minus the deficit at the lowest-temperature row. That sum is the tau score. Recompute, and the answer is -71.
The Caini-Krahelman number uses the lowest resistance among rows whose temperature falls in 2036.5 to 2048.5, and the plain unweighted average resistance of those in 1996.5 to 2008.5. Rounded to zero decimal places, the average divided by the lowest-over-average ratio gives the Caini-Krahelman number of 458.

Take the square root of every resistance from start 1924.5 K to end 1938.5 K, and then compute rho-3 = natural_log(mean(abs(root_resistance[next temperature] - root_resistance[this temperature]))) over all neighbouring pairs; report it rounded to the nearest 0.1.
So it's -1.0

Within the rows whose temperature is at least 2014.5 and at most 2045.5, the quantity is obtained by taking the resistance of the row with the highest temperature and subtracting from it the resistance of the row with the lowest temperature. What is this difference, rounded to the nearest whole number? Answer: 6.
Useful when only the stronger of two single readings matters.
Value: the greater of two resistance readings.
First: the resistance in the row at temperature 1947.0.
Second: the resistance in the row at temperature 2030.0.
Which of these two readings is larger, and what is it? 347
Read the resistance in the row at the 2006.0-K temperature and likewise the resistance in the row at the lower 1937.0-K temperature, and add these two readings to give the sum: 687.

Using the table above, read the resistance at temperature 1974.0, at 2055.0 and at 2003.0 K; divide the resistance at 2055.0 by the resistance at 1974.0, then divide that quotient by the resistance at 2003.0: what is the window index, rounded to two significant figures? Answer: 0.0023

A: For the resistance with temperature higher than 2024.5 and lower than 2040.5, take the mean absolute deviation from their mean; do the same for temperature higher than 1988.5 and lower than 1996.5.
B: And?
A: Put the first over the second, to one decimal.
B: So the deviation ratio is 2.1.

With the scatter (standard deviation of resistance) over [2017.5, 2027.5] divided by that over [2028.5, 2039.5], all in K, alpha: 1.1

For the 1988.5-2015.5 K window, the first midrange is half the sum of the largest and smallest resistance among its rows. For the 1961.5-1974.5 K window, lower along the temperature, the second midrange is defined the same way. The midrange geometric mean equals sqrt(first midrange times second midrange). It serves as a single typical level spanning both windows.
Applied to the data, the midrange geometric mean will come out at 318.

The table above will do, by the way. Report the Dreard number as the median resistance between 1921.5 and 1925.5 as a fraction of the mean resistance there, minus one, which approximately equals -0.0104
